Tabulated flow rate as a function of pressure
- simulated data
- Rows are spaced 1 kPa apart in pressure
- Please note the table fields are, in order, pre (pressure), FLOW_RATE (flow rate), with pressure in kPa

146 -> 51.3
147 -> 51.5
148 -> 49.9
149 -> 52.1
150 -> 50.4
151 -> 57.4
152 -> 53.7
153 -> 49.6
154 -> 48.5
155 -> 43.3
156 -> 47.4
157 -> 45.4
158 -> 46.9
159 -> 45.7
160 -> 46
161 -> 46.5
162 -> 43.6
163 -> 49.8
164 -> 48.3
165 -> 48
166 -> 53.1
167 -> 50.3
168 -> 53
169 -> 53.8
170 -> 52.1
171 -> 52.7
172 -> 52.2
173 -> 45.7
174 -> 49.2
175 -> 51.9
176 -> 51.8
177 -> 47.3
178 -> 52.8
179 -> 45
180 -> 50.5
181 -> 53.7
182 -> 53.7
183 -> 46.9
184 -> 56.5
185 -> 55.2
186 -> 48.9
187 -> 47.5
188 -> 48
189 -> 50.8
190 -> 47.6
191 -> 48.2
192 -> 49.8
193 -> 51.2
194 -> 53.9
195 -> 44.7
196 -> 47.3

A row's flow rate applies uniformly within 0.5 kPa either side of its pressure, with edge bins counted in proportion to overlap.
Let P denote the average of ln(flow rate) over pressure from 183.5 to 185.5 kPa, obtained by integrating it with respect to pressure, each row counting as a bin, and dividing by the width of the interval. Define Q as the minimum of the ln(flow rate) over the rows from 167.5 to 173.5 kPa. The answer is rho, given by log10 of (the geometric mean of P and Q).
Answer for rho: 0.593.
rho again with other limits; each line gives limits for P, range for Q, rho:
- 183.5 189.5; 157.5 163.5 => 0.586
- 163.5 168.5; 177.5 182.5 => 0.587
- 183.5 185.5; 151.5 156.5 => 0.590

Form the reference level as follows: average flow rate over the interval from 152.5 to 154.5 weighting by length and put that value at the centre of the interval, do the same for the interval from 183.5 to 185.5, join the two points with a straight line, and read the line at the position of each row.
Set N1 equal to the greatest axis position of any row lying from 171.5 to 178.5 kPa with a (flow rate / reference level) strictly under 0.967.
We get 177 kPa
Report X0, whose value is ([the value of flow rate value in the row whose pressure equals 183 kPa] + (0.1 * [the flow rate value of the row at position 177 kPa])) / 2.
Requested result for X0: 25.8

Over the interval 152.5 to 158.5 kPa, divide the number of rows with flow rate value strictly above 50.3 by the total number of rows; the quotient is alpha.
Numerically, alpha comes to 0.00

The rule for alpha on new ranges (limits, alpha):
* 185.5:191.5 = 0.17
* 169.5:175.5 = 0.67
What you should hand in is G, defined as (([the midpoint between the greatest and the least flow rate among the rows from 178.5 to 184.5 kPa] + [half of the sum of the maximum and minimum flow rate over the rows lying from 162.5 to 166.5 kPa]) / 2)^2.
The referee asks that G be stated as 2565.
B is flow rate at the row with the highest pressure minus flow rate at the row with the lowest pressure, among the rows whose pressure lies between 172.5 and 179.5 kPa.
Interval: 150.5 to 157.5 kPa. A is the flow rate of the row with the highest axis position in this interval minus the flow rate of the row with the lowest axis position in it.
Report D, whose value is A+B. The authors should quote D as -13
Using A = -12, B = -0.7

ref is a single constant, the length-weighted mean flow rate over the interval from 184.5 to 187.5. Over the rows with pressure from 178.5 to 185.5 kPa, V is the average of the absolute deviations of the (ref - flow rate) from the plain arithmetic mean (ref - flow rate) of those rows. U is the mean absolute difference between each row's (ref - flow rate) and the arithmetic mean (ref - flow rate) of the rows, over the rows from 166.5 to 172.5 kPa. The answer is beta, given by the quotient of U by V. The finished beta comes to 0.2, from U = 0.8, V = 3.6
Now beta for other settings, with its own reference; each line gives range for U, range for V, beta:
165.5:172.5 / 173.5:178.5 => 0.4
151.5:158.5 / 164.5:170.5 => 1.4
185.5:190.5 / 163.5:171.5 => 0.5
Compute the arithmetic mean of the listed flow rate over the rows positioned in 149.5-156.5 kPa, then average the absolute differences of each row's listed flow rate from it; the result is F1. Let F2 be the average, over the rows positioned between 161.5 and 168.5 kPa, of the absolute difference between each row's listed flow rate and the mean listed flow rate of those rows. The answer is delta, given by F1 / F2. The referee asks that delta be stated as 1.35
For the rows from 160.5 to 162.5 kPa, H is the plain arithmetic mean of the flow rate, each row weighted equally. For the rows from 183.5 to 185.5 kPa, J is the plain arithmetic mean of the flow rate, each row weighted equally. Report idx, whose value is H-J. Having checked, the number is -10.8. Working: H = 45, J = 56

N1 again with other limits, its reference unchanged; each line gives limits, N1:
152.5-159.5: 159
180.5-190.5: 190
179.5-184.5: 183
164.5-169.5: 165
